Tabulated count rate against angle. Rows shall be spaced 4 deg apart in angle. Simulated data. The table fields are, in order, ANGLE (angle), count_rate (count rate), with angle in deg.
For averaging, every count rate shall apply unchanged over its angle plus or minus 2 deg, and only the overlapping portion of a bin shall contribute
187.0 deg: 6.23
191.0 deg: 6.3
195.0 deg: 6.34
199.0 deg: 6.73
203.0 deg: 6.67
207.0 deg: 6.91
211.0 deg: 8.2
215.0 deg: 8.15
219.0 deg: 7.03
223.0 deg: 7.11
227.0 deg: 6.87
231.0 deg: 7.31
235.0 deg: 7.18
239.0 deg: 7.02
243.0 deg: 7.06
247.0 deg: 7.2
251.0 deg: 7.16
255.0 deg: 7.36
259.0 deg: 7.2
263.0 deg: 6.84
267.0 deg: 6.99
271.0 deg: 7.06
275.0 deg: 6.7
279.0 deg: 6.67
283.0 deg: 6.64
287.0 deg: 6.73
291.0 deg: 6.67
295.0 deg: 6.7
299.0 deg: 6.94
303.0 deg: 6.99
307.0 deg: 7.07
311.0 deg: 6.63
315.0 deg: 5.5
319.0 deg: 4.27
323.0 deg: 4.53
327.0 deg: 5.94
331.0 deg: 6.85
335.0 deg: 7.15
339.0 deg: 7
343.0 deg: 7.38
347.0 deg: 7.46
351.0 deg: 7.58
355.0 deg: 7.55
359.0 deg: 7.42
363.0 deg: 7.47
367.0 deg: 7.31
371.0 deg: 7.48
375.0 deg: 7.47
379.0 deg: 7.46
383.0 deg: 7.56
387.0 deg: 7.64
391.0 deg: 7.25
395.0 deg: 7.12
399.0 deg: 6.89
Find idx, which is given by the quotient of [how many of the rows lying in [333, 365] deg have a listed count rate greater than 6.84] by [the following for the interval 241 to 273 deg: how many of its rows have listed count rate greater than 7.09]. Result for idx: 2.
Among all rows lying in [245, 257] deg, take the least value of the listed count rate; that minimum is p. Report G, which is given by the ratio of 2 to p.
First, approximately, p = 7.16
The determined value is 0.279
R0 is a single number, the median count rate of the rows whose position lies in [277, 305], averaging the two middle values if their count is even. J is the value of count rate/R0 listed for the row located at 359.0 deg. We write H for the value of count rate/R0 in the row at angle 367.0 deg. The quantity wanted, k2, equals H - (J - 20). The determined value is 20.0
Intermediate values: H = 1.09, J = 1.11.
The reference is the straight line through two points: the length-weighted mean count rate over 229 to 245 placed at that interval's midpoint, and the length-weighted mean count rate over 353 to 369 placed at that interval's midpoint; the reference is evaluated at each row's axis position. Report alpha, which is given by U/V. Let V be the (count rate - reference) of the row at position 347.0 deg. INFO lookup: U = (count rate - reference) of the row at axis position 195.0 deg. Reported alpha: -12.6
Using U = -0.7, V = 0.06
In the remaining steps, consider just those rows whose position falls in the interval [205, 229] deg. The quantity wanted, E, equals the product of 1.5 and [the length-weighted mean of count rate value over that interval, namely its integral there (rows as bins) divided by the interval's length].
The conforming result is 11.07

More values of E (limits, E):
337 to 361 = 11.10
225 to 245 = 10.63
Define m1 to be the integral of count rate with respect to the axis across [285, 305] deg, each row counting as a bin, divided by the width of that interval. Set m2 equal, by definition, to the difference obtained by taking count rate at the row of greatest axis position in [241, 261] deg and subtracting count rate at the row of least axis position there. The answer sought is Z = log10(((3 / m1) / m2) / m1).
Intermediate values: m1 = 6.8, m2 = 0.14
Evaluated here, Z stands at -0.33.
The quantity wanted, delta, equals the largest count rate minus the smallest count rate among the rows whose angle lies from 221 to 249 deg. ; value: 0.44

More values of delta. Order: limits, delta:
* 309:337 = 2.88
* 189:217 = 1.90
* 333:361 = 0.58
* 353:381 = 0.24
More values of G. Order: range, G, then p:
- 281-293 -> 0.301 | 6.64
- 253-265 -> 0.292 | 6.84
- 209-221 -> 0.284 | 7.03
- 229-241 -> 0.285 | 7.02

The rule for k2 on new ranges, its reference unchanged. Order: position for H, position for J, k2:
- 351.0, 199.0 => 20.1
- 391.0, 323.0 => 20.4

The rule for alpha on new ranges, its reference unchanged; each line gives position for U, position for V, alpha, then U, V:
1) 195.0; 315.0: 0.4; -0.7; -1.83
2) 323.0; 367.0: 19.9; -2.8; -0.14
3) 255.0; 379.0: -8.6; 0.2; -0.02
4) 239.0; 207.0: 0.8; -0.1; -0.16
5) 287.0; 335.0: 2.4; -0.5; -0.23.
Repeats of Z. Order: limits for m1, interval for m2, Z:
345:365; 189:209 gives -1.06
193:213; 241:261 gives -0.36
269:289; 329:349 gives -0.97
